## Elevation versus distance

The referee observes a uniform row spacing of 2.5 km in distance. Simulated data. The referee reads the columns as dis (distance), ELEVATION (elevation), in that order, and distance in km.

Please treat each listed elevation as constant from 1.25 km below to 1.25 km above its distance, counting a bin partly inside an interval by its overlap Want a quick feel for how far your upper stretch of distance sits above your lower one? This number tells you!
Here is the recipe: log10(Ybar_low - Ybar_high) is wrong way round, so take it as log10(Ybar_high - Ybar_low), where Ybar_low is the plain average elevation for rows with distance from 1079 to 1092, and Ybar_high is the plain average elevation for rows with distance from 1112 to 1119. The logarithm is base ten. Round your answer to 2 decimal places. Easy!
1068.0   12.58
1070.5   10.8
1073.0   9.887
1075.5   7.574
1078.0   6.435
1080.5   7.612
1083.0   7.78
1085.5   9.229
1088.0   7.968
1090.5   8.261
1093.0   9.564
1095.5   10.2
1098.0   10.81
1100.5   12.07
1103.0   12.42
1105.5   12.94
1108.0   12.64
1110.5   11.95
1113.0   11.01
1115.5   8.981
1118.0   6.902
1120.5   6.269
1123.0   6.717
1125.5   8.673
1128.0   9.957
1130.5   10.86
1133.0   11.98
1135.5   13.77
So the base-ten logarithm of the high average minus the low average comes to -0.10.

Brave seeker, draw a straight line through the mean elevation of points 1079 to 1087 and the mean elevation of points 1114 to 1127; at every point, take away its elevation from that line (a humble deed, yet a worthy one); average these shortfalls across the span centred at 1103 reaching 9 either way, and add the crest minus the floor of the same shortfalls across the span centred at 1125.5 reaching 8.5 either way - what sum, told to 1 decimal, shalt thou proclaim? 1.9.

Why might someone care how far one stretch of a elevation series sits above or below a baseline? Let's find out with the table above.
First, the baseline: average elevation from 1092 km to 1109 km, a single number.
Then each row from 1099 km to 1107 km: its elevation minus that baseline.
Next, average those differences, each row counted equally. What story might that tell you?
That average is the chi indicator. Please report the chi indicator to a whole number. 1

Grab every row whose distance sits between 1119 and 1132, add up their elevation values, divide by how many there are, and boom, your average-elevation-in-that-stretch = 8.5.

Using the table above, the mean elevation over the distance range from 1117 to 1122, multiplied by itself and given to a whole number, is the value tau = 43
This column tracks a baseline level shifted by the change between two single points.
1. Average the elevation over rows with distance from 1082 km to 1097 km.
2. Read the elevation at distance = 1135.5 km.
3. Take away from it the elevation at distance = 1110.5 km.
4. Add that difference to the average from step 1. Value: 10.7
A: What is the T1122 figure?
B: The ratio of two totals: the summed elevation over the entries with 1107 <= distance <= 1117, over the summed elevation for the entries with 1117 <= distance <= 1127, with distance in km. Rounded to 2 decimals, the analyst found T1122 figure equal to 1.56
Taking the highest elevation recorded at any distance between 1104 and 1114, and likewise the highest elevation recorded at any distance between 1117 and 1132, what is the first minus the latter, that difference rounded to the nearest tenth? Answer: 2.1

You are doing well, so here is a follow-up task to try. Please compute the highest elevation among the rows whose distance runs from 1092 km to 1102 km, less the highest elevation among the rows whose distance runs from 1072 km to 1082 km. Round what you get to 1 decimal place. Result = 2.2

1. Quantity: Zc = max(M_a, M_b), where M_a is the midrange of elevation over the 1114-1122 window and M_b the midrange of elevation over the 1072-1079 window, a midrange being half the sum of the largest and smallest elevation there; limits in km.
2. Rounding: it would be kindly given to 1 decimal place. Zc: 8.2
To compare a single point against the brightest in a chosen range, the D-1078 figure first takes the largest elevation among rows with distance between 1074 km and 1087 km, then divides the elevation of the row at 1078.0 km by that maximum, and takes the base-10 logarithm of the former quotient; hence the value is -0.16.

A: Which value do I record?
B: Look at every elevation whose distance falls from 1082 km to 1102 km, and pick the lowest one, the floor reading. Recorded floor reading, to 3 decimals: 7.780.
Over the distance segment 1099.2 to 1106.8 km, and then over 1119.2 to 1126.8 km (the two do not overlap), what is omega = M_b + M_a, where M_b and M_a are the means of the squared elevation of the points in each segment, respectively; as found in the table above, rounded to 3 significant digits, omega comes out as 209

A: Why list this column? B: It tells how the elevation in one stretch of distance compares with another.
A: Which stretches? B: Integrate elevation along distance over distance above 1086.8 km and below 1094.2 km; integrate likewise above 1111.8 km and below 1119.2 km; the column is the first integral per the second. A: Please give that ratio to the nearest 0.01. 0.96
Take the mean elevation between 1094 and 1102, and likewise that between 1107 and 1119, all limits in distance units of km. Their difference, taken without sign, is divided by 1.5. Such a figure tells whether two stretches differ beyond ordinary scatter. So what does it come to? 0.5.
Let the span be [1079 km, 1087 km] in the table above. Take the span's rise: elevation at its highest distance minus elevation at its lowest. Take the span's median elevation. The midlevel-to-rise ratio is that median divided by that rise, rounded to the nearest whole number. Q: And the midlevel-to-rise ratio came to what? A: 5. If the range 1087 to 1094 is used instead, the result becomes 5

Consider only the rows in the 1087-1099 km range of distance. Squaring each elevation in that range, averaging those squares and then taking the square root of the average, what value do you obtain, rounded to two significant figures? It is 9.4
